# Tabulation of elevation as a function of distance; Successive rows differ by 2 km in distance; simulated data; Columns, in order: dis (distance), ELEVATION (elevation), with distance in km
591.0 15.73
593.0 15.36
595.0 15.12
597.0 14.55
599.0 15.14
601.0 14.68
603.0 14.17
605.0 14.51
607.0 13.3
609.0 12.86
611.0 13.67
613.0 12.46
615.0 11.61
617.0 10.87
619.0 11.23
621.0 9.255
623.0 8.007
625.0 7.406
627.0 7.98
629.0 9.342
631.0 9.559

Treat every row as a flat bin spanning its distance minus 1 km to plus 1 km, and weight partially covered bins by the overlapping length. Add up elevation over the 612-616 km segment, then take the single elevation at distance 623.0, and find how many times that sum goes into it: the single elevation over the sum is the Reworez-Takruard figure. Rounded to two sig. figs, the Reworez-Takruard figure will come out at 0.33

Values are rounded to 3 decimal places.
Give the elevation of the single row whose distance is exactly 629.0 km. 9.342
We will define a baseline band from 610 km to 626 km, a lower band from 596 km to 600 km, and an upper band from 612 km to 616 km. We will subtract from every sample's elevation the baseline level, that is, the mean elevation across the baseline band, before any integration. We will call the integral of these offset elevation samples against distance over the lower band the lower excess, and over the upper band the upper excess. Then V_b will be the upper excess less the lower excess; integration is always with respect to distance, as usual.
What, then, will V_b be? -11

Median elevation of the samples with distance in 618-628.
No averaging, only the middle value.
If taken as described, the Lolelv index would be 8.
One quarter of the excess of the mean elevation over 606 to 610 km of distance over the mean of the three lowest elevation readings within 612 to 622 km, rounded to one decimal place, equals 0.7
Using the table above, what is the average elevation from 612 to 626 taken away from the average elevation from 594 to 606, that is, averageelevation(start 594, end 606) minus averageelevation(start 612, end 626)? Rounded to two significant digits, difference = 4.6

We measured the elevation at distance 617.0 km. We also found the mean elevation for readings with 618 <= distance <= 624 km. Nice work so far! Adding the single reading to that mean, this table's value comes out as 20.4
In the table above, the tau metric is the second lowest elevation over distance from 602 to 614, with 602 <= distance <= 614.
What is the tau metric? 12.86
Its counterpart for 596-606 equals 14.51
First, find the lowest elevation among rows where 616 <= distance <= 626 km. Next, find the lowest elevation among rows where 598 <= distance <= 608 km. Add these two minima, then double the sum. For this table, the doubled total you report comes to 41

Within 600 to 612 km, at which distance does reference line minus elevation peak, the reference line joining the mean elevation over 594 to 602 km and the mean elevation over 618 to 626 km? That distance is 603.0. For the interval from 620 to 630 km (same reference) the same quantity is 625.0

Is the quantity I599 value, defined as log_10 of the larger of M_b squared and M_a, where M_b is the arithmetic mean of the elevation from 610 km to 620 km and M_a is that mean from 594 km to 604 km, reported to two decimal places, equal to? 2.16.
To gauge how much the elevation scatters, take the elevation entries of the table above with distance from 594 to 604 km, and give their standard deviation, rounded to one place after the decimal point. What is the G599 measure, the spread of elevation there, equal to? 0.4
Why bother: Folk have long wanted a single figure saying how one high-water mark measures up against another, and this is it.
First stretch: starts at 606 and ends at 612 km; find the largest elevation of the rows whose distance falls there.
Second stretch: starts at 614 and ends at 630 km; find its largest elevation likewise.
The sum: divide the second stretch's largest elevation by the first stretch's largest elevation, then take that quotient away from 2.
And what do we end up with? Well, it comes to 1.15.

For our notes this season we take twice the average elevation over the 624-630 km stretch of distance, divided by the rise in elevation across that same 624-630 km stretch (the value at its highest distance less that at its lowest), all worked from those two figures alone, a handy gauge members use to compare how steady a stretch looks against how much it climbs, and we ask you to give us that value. 9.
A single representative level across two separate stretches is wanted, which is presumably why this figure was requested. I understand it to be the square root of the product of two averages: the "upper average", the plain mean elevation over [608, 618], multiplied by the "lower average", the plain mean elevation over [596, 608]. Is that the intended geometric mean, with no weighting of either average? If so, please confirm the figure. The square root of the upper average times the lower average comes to 13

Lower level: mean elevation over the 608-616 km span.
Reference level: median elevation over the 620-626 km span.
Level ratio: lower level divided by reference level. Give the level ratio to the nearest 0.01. 1.58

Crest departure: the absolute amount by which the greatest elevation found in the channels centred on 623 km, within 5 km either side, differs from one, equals 10.2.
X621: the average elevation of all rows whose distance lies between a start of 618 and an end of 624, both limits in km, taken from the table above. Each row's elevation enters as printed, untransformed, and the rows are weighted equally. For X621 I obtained 9.5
